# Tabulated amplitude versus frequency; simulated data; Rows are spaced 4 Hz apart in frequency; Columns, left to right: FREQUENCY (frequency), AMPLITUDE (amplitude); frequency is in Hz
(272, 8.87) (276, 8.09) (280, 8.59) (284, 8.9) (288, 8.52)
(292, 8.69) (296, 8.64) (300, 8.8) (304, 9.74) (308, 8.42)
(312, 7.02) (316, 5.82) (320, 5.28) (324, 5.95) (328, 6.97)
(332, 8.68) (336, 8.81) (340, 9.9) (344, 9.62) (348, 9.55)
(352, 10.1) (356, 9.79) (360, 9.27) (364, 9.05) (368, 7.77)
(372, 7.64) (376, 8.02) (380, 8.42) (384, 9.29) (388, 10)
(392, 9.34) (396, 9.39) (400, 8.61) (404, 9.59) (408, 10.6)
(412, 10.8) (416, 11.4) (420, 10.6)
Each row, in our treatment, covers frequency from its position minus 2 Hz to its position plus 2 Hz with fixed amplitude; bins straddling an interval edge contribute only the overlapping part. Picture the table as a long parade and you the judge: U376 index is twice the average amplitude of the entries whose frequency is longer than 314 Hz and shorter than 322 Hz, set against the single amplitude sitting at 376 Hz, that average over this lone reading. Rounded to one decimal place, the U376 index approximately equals 1.4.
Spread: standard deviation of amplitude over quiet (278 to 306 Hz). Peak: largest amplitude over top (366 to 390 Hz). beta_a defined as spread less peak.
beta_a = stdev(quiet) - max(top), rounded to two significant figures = -9.6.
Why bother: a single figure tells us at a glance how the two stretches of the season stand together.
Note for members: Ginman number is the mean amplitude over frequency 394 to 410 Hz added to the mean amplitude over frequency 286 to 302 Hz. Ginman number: 18.2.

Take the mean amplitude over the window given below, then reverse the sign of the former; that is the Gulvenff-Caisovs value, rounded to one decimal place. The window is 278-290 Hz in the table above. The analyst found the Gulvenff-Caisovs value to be -8.7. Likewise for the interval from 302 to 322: -7.3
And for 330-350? -9.3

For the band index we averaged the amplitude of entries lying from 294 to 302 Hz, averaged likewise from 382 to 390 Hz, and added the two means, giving 18.4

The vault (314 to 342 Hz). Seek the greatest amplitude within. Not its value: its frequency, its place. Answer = 340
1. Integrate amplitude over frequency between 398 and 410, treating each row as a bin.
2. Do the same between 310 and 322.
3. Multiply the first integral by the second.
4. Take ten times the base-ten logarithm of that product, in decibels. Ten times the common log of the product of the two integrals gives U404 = 39.2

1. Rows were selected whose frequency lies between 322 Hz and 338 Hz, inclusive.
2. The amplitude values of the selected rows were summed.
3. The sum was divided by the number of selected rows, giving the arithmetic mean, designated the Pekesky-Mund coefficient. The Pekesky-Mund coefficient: 7.6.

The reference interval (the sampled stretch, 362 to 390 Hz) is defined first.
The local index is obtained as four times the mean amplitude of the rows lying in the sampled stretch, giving 34.4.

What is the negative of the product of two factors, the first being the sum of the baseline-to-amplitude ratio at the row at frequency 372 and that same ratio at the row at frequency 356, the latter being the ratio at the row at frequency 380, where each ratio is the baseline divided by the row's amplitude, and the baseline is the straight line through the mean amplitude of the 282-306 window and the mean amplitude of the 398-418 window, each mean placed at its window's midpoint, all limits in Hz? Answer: -2.65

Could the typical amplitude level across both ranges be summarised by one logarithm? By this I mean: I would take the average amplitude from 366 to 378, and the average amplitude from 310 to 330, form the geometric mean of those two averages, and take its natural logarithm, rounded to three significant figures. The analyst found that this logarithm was 1.94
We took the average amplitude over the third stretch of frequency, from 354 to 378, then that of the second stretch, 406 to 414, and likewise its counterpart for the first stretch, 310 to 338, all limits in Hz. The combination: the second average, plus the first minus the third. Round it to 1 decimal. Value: 9.0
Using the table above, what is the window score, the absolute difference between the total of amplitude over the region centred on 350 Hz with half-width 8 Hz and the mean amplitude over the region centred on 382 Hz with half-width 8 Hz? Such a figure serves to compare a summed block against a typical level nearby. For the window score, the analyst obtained 30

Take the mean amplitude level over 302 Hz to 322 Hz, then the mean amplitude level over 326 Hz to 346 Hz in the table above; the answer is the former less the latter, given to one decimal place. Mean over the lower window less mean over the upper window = -1.5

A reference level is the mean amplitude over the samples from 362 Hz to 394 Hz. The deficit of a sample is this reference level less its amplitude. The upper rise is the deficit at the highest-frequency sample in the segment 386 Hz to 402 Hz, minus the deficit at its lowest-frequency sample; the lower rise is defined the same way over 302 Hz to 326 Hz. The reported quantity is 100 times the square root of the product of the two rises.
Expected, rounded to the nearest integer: 230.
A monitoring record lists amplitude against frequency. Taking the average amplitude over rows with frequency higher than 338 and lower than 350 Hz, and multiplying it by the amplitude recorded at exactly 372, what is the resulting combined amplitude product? 74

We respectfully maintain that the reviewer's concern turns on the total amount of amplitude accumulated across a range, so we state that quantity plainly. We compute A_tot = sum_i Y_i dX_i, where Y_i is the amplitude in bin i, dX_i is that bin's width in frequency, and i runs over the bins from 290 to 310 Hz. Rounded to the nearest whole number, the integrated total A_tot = 177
